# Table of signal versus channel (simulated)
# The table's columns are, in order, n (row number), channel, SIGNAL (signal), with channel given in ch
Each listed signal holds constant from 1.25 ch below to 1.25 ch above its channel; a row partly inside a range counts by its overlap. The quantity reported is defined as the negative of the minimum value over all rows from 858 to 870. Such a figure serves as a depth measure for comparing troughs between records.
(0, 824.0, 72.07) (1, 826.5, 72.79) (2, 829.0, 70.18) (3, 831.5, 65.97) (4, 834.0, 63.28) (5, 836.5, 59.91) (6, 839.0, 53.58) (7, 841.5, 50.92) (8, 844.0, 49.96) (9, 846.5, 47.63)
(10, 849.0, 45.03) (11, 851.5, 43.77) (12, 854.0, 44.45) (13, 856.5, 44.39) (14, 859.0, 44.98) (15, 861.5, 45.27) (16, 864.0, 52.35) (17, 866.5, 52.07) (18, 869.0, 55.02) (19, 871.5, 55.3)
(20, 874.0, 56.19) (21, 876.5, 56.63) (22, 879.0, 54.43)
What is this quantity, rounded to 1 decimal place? -45.0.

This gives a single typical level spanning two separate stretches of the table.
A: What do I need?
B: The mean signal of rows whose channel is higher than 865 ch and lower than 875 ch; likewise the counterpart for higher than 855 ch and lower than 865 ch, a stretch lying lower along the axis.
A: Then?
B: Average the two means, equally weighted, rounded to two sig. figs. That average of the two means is 51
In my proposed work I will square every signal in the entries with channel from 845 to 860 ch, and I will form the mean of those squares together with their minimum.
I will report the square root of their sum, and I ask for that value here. 63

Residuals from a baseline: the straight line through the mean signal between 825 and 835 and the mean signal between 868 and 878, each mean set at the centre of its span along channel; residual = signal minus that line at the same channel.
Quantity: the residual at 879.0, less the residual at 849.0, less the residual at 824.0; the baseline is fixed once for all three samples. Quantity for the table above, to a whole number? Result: 16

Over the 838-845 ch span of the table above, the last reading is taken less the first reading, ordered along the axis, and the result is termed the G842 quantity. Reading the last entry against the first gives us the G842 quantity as -3.6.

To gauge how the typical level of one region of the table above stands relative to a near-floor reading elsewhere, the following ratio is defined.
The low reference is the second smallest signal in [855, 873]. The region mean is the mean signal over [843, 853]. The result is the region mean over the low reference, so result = 1.0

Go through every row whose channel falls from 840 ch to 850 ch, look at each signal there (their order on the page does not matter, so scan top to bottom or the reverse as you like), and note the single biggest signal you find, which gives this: 50.92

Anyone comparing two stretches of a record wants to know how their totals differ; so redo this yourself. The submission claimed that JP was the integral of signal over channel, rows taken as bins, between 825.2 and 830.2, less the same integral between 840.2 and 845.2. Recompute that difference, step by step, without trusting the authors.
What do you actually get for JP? 105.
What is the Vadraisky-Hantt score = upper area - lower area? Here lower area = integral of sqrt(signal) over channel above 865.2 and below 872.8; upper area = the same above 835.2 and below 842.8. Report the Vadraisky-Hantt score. 0.3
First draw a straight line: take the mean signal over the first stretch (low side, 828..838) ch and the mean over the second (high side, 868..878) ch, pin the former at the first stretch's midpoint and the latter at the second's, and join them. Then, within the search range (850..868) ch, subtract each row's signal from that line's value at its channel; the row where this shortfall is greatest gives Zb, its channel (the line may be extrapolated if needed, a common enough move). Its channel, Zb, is 851.5 ch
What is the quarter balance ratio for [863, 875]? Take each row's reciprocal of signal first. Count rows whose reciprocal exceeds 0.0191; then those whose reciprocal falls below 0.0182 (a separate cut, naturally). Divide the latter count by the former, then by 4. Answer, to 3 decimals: 0.375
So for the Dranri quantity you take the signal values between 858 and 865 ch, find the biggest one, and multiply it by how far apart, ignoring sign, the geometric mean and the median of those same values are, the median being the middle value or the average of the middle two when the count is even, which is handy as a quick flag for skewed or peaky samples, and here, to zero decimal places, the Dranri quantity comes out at 112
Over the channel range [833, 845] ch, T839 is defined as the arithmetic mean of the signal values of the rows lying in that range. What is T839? 55.5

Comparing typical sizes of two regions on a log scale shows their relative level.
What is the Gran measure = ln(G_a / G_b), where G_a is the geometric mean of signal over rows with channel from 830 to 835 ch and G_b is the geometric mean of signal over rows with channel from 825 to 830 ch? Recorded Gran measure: -0.10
